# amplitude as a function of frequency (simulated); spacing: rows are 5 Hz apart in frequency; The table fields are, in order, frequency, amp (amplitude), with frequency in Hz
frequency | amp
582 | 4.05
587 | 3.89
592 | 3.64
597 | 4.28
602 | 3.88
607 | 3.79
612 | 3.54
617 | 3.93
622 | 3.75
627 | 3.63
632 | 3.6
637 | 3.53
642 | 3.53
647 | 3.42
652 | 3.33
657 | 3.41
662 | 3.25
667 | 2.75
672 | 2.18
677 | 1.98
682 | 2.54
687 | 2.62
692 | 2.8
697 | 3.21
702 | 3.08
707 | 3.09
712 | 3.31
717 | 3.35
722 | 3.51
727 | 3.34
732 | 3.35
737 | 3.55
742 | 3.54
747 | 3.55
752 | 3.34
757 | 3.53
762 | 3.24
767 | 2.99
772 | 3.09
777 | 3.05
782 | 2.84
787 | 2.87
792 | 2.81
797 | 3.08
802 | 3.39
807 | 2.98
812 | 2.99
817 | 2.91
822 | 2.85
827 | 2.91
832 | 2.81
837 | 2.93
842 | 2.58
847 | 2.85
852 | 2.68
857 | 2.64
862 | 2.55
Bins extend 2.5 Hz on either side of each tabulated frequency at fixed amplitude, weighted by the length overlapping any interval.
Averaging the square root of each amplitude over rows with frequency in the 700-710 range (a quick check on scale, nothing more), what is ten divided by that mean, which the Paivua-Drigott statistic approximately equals 5.7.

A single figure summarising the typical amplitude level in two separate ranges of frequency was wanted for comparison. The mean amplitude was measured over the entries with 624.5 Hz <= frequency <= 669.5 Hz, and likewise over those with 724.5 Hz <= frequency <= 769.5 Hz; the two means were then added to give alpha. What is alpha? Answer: 6.8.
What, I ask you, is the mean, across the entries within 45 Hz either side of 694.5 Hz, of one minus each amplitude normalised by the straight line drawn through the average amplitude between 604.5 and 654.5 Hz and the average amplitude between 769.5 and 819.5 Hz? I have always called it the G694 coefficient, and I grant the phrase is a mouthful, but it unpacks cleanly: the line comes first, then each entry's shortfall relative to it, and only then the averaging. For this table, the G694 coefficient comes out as 0.096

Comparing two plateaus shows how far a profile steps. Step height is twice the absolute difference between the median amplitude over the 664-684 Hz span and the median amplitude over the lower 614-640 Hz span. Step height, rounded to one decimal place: 2.5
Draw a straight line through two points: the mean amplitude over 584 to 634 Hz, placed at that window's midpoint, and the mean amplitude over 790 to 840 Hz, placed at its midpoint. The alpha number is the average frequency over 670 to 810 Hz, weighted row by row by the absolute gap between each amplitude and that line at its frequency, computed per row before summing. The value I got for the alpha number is 709.9 Hz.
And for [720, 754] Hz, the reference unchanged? 739.7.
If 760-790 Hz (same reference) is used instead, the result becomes 777.6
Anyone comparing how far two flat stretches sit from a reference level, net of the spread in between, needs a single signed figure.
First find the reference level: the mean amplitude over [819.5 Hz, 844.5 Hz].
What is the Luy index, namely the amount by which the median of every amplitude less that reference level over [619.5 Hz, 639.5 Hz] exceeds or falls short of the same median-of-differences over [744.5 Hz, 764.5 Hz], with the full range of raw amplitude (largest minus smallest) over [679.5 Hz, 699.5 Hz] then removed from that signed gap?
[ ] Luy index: -0.49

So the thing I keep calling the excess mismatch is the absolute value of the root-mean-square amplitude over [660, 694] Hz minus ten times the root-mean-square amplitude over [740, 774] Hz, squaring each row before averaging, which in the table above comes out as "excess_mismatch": 30.7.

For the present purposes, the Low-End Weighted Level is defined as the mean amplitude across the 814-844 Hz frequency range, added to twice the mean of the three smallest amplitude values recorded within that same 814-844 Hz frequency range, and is 8.3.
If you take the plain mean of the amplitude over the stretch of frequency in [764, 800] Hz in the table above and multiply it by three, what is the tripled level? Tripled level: 8.9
